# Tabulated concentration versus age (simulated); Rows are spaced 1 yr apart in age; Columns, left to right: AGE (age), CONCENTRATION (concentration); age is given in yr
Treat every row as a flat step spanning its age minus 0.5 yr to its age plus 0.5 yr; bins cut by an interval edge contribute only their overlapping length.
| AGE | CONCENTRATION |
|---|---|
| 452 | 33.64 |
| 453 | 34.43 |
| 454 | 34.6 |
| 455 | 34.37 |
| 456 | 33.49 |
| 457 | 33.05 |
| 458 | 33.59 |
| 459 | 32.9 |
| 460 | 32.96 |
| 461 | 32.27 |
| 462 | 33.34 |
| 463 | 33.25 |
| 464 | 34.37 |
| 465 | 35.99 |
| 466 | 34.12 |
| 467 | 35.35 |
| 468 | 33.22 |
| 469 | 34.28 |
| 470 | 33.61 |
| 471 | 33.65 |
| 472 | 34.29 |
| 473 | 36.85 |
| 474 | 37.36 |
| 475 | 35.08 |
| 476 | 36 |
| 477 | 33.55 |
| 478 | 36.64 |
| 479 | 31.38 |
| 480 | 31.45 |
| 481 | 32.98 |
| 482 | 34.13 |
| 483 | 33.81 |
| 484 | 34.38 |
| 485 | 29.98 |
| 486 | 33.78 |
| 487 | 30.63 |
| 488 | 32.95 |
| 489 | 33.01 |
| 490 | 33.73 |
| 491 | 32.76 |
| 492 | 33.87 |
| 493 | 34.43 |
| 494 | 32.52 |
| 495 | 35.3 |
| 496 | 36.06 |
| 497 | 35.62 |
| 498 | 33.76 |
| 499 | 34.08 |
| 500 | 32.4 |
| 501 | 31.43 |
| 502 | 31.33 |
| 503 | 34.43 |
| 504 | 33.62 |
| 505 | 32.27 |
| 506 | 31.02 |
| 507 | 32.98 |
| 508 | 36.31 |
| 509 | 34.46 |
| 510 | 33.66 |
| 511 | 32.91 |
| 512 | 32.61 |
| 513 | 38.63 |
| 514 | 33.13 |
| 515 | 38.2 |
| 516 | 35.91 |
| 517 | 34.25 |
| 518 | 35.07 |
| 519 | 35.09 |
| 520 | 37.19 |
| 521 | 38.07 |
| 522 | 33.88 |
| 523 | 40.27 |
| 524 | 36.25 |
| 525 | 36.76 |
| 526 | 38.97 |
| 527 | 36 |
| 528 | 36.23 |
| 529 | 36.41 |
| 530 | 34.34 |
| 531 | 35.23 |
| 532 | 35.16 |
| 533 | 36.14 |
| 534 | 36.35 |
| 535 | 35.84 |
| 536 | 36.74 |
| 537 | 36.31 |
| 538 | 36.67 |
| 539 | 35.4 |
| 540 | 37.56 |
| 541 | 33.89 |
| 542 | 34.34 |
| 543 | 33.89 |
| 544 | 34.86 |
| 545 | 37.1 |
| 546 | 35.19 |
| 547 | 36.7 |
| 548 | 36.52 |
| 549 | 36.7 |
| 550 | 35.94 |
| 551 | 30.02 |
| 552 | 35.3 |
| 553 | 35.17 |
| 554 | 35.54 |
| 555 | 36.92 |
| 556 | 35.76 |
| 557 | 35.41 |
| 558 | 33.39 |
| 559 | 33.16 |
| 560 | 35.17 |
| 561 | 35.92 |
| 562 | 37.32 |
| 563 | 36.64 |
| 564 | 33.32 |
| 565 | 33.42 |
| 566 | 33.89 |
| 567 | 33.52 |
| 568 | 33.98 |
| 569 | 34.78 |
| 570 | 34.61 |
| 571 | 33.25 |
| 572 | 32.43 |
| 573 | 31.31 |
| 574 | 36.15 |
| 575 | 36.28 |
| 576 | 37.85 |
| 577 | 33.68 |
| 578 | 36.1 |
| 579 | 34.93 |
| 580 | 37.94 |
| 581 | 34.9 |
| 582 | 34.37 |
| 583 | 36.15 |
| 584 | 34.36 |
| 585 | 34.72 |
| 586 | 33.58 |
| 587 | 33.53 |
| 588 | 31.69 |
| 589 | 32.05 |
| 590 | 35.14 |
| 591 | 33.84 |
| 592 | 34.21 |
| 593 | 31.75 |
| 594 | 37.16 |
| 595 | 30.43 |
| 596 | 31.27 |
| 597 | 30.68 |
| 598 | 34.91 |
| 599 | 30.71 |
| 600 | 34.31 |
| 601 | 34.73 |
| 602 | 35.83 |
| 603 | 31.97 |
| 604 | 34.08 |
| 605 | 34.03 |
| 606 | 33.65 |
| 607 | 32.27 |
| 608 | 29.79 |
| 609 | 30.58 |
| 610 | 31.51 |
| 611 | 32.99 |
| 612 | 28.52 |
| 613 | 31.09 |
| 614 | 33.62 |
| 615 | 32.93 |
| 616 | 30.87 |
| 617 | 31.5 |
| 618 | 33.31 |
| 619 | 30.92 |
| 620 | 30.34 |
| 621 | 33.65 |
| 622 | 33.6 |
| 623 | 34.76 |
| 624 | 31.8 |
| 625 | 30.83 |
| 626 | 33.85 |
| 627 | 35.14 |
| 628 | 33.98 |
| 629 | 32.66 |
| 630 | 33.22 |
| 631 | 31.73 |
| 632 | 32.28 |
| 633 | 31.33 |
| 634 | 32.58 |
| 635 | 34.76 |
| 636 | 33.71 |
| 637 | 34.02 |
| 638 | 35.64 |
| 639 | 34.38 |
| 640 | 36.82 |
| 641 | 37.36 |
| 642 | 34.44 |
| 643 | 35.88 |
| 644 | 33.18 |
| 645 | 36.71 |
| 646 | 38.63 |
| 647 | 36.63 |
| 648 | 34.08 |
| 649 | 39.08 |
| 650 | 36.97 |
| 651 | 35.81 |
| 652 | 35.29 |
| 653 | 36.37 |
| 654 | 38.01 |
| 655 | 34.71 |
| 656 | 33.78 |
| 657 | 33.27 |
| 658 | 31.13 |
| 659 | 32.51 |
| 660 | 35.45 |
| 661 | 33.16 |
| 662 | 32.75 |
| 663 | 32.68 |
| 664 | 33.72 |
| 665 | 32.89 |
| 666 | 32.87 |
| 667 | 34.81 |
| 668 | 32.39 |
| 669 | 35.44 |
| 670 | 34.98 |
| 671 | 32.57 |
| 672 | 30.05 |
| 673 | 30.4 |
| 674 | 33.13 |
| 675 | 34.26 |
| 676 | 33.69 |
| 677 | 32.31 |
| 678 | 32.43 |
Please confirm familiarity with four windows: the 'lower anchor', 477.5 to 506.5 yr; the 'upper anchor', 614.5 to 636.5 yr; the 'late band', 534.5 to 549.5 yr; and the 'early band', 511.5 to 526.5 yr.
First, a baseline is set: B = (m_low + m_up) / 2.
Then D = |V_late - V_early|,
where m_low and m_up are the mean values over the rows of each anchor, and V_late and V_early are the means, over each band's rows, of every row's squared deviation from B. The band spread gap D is 6.3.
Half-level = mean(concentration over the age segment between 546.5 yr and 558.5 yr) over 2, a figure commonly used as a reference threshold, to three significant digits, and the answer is 17.6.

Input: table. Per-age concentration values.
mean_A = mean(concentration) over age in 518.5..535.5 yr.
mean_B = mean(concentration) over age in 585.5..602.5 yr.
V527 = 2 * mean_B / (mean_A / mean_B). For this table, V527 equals 60.9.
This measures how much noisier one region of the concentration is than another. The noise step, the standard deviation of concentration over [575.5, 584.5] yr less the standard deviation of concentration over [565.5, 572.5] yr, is 0.7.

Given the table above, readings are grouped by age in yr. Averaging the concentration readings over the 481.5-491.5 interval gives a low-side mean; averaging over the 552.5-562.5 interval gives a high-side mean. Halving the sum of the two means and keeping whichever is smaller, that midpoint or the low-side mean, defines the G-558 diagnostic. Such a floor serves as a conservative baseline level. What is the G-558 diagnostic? 32.9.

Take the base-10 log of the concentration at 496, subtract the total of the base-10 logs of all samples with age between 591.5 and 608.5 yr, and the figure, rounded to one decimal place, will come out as -24.3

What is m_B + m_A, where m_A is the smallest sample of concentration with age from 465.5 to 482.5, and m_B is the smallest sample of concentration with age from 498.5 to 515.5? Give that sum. 62.4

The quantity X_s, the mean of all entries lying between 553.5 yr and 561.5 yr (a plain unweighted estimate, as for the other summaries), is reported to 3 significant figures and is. 35.2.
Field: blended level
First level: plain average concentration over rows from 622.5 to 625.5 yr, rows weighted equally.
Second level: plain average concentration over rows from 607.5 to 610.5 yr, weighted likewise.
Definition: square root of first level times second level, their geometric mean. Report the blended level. 31.5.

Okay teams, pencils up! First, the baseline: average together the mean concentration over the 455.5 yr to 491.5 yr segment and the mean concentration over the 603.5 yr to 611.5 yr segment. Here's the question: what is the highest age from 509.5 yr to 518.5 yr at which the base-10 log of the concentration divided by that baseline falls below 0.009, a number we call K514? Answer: 514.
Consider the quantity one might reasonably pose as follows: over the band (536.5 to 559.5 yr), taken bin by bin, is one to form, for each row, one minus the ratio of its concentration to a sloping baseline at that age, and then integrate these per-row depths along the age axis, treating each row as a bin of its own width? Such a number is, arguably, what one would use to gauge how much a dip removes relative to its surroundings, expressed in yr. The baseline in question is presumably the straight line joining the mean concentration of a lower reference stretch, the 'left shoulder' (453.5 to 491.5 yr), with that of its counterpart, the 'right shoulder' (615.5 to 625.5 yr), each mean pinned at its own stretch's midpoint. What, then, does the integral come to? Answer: -1.6 yr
